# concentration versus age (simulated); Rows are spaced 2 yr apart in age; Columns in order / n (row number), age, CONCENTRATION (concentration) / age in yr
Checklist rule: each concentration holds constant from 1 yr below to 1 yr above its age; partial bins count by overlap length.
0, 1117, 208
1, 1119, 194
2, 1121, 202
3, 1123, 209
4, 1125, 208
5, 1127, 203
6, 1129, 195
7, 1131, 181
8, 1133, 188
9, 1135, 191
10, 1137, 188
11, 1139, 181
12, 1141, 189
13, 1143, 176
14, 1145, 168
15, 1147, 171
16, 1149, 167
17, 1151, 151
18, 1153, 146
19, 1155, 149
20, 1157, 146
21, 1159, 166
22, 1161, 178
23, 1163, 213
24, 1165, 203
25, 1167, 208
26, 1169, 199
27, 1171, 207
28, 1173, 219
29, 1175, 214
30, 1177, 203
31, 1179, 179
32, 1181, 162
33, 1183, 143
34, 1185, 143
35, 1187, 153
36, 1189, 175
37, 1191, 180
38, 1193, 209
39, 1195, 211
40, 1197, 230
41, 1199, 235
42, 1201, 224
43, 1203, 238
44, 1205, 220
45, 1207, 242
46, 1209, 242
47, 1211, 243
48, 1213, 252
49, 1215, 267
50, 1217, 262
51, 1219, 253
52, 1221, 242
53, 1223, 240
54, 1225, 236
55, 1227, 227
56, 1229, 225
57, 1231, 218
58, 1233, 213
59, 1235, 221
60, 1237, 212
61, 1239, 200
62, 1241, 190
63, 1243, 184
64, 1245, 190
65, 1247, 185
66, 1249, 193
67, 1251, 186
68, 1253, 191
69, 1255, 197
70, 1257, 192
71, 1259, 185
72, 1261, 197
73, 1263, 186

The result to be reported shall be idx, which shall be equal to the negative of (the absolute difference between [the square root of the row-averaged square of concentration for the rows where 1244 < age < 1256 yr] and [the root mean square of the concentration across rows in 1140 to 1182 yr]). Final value -7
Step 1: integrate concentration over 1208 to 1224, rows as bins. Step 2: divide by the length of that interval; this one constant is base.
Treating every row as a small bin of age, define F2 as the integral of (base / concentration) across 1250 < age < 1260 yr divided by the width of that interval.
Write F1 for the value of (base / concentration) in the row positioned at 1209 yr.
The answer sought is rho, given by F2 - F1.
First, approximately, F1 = 1.03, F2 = 1.32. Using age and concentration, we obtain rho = 0.3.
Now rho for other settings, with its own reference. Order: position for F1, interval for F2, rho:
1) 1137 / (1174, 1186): 0.1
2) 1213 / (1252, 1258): 0.3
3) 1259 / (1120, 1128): -0.1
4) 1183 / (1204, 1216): -0.7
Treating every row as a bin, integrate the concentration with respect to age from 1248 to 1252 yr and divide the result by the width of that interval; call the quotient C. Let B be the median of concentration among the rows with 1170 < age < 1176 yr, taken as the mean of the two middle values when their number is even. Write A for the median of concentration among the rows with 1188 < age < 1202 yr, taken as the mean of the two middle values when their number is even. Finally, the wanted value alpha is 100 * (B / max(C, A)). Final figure 101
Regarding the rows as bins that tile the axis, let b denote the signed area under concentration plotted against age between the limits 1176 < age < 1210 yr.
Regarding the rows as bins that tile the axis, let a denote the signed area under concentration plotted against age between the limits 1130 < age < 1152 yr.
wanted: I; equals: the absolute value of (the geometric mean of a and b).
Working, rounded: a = 3902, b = 6778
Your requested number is 5143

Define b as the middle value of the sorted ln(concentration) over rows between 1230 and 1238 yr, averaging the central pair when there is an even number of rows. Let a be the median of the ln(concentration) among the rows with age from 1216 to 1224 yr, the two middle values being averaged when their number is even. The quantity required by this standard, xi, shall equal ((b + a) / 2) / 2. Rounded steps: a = 5.51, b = 5.37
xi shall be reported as 2.72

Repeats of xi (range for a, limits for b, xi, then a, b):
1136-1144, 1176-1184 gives 2.59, 5.22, 5.14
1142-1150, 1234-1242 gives 2.62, 5.13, 5.33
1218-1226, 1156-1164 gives 2.66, 5.48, 5.15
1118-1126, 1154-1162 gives 2.60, 5.32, 5.06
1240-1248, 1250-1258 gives 2.62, 5.23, 5.25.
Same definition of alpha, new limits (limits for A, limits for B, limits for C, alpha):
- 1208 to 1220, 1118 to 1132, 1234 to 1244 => 80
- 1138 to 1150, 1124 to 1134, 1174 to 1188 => 112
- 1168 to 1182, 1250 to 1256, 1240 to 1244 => 94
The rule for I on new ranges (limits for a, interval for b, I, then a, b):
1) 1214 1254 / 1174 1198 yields 6179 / 8670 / 4404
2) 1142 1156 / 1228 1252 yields 3302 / 2256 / 4834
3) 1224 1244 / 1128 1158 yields 4690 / 4252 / 5174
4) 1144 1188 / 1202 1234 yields 7708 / 7776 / 7640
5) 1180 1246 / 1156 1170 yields 6099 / 14164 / 2626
